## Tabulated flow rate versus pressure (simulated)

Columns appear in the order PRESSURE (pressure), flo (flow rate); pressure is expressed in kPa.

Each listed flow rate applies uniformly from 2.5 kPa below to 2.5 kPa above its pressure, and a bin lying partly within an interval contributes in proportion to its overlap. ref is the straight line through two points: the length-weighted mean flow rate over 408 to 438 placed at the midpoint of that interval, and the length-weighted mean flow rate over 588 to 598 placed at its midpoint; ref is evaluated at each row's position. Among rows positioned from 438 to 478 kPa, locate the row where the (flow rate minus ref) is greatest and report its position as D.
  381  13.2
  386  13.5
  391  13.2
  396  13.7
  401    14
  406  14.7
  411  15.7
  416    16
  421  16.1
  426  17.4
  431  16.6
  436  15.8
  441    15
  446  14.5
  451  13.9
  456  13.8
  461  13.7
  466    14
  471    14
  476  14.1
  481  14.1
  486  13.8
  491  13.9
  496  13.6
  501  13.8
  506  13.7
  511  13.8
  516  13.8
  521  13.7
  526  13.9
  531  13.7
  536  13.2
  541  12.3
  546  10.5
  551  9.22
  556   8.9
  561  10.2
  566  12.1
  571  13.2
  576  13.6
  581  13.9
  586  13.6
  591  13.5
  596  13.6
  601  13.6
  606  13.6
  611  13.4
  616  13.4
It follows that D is 441 kPa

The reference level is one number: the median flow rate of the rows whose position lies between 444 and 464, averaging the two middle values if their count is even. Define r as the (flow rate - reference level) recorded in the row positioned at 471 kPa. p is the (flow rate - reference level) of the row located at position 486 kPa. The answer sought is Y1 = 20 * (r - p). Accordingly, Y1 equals 4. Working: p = -0.05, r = 0.15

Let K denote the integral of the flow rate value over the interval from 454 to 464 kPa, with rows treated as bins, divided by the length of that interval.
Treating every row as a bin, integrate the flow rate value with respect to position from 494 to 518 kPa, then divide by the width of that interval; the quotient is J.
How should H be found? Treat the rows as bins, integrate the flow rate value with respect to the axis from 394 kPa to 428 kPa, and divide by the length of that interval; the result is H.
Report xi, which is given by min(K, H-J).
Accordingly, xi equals 1.6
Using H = 15.4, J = 13.7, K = 13.8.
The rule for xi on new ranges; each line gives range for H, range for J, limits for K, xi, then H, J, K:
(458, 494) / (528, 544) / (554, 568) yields 0.9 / 13.9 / 13.0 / 10.4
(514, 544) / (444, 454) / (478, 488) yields -0.8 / 13.4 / 14.2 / 14.0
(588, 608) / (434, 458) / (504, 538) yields -1.0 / 13.6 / 14.6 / 13.7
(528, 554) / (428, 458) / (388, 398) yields -3.2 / 11.8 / 15.0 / 13.4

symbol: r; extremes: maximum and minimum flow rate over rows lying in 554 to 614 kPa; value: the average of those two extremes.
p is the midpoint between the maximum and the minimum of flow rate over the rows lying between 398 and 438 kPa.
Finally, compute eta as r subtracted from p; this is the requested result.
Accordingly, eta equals 4.3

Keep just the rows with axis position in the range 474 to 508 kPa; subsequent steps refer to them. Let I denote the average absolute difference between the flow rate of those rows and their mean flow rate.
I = 0.2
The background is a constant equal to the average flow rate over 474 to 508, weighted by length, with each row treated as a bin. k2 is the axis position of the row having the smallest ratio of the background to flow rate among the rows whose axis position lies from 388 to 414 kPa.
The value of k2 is 411 kPa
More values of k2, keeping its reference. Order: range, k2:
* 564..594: 581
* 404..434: 426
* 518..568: 526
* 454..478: 476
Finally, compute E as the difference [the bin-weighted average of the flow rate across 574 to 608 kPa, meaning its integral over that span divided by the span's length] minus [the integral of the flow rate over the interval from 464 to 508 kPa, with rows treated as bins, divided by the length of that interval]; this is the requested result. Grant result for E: 0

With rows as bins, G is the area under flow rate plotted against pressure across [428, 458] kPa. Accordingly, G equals 450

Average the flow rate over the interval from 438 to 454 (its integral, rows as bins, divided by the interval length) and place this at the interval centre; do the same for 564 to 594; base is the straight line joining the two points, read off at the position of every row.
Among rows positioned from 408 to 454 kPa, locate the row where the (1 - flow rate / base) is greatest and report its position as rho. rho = 451 kPa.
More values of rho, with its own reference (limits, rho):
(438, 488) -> 461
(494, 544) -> 541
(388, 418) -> 391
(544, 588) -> 556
